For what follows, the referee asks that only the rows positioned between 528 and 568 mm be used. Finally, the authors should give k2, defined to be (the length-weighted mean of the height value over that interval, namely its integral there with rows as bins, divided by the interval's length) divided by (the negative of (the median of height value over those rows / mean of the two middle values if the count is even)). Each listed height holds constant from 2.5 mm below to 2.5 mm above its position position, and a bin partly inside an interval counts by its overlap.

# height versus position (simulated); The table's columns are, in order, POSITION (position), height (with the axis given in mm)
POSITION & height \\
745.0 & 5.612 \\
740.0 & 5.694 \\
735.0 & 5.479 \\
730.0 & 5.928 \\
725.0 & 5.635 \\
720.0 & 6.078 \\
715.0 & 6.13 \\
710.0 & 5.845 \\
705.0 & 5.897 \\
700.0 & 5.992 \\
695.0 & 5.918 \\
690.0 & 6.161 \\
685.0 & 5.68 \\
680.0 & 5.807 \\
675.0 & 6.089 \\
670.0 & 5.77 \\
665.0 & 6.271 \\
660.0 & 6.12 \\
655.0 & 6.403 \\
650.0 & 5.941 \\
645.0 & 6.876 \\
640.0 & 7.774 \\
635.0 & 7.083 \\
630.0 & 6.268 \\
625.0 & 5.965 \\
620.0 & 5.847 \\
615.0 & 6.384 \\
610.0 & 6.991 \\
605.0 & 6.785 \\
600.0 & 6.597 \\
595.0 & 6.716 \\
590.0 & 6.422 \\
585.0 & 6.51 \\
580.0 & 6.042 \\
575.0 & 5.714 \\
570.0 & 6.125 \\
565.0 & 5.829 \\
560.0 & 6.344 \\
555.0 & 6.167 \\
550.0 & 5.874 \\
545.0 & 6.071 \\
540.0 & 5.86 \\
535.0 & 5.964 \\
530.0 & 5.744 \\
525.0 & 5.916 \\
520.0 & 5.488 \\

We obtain -1.01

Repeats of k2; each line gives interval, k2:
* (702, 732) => -1.00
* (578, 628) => -0.99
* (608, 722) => -1.02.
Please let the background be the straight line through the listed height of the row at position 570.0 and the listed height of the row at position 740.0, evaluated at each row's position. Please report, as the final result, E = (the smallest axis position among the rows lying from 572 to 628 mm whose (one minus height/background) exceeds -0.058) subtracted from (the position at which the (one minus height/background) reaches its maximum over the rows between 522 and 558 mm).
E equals -45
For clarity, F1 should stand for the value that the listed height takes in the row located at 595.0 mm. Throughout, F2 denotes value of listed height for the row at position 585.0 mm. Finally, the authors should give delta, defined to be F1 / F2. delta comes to 1.03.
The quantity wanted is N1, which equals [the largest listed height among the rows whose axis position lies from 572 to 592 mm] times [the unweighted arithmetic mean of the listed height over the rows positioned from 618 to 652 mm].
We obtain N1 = 42.6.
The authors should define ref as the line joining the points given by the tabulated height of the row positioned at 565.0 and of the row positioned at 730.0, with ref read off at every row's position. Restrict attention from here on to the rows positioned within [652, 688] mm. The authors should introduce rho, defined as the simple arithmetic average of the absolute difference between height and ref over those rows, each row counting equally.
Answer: 0.25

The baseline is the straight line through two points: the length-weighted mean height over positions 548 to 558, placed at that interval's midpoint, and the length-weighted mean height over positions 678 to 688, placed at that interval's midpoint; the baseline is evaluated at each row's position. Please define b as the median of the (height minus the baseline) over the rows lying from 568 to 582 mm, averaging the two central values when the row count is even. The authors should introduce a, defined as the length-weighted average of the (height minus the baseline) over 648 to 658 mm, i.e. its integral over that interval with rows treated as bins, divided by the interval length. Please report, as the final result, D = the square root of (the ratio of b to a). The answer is 0.4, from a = 0.35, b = 0.06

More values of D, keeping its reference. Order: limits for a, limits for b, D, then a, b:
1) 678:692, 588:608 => 2.4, 0.12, 0.71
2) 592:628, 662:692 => 0.6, 0.55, 0.17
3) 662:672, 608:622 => 1.4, 0.24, 0.47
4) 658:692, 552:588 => 0.8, 0.20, 0.12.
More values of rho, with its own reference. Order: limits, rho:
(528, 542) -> 0.09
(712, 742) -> 0.22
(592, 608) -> 0.85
